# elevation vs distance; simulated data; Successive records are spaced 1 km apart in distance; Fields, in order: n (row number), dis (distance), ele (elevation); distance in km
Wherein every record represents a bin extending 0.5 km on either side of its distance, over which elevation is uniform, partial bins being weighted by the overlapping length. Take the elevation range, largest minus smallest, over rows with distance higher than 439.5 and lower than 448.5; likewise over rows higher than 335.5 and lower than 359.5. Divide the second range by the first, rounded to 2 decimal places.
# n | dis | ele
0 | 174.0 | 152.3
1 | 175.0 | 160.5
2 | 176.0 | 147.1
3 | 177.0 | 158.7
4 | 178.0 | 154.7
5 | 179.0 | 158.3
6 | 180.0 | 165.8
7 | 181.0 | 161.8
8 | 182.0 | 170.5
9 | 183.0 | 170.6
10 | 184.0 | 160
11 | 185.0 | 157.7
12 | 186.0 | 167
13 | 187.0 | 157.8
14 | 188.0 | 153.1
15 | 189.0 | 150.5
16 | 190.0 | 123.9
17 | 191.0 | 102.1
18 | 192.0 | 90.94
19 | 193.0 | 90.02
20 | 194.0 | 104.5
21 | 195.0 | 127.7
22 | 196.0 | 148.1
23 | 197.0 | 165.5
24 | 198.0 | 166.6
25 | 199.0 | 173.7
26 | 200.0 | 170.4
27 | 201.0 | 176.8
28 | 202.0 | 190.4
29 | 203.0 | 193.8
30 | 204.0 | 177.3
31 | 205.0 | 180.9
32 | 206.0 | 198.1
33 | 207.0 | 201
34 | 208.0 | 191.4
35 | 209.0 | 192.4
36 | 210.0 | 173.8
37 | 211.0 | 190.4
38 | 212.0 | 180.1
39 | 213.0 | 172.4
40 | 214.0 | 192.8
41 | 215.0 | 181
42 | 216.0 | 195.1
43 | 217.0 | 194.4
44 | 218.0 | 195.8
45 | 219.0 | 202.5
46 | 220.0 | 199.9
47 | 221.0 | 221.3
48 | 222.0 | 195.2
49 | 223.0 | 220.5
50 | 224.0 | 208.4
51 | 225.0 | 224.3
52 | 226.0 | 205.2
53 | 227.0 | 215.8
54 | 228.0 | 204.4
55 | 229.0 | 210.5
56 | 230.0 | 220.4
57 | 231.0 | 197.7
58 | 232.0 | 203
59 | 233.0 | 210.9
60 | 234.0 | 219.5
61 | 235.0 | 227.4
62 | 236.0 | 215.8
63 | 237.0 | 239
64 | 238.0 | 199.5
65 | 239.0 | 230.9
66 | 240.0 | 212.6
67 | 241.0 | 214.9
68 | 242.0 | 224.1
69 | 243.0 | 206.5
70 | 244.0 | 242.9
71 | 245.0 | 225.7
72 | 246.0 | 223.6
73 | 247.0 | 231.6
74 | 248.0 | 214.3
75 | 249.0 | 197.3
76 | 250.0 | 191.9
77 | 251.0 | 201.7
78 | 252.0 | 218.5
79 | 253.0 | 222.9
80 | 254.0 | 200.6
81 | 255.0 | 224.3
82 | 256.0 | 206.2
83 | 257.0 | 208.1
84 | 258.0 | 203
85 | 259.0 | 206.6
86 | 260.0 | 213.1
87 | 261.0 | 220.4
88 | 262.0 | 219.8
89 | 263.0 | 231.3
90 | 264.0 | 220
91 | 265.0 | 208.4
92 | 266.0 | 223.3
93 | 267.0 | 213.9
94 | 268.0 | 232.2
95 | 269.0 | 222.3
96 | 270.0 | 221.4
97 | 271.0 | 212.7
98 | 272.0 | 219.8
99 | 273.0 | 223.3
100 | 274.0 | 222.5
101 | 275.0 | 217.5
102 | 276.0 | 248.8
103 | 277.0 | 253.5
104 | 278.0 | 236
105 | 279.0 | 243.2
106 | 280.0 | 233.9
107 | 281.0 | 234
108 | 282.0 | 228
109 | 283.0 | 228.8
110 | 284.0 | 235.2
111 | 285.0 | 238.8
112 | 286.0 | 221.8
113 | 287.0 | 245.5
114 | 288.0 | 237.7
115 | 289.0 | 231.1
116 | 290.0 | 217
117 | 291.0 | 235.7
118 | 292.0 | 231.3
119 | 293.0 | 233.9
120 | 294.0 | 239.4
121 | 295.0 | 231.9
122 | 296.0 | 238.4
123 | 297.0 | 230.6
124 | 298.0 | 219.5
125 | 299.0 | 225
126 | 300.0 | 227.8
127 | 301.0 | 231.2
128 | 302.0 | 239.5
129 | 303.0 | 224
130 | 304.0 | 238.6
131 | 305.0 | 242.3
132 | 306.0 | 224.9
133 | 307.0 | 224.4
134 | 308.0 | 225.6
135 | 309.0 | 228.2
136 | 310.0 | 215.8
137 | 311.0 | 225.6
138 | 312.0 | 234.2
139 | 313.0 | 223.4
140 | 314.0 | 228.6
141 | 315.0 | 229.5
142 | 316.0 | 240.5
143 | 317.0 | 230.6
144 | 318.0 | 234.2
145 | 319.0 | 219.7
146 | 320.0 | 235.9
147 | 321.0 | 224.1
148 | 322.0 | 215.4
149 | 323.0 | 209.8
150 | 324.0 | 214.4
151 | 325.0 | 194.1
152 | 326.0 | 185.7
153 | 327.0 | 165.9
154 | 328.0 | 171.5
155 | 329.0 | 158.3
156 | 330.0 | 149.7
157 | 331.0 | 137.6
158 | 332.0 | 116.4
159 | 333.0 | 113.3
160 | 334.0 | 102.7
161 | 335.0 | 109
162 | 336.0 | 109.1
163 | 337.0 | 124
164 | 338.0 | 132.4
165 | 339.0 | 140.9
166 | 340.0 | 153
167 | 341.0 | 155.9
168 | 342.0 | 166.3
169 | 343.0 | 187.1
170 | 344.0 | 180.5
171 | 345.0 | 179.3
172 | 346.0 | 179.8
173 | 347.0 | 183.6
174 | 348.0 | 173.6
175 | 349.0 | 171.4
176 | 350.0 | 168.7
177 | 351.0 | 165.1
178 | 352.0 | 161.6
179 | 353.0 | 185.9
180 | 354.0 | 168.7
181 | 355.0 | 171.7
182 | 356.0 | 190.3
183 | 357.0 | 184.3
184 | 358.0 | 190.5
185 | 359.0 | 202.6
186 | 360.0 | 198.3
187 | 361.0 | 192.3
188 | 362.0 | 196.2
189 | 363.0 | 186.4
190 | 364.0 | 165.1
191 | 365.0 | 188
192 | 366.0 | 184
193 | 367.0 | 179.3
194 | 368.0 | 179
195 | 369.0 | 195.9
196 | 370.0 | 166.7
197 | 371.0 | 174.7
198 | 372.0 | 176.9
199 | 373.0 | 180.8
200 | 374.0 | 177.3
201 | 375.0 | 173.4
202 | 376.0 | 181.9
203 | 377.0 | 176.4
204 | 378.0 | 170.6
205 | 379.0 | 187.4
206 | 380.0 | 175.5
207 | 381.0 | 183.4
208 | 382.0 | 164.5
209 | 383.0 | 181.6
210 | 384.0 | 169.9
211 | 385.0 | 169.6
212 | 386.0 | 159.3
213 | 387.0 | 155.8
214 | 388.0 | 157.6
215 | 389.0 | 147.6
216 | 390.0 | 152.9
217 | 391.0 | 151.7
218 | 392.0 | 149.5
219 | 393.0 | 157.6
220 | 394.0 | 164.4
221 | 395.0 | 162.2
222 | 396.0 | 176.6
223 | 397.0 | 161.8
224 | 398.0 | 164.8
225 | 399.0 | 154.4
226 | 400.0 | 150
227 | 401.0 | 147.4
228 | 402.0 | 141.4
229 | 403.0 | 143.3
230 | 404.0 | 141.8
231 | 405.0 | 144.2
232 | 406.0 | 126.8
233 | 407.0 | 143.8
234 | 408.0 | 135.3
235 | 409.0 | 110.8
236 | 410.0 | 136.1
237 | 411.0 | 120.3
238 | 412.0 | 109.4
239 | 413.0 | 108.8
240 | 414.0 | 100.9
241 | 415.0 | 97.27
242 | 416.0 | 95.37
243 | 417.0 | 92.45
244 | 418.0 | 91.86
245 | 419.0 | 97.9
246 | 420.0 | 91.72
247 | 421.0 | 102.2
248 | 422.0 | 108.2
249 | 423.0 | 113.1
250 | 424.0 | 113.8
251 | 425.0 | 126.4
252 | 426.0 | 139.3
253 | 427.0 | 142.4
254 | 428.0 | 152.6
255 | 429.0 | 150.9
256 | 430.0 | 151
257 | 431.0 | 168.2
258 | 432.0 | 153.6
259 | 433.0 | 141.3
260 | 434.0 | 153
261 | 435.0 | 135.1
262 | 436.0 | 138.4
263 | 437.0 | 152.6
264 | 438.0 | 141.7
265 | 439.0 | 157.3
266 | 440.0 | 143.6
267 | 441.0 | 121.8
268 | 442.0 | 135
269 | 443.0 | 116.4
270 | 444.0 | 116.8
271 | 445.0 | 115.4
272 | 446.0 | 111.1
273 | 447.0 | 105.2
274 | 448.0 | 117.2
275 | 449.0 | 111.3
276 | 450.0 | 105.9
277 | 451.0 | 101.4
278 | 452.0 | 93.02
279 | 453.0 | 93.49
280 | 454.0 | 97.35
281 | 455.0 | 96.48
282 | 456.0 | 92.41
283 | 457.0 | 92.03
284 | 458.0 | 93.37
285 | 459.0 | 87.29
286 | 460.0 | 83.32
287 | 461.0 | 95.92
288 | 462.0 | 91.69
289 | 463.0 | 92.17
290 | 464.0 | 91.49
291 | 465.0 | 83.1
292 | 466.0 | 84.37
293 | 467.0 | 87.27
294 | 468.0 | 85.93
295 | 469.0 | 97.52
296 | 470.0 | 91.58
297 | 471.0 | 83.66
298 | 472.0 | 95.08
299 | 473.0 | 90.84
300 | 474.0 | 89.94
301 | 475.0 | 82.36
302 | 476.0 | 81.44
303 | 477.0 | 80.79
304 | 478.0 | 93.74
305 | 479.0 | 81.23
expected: 2.43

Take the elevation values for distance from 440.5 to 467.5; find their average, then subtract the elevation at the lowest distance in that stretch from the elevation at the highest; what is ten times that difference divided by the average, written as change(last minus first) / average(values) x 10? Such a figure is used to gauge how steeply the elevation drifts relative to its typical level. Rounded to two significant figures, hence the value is -3.4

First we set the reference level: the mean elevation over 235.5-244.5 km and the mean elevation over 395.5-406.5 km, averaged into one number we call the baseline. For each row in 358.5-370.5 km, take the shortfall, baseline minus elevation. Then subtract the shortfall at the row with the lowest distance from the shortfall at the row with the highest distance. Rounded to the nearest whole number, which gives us 36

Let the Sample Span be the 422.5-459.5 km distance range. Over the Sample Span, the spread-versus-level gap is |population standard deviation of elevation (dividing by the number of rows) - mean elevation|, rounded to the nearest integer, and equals 101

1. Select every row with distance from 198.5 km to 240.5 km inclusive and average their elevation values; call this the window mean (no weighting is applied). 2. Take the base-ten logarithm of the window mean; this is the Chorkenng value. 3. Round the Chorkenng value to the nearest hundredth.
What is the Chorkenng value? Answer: 2.30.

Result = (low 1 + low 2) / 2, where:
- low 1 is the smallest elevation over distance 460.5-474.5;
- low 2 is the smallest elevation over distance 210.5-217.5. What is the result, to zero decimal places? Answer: 128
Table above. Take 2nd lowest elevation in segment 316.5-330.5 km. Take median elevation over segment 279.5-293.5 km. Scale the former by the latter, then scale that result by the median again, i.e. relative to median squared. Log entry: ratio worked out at 0.0029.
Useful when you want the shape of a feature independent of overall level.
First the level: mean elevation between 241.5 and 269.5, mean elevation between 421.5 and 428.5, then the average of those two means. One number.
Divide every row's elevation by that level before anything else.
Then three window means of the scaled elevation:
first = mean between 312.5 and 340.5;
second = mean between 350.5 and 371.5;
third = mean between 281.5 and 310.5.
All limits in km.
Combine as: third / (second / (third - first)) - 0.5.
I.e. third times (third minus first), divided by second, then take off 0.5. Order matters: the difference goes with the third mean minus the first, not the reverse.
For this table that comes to -0.11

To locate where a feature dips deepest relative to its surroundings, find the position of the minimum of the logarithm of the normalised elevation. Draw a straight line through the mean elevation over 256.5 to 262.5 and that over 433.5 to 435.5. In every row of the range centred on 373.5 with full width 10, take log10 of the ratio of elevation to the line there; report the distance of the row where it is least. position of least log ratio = 370.0 km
